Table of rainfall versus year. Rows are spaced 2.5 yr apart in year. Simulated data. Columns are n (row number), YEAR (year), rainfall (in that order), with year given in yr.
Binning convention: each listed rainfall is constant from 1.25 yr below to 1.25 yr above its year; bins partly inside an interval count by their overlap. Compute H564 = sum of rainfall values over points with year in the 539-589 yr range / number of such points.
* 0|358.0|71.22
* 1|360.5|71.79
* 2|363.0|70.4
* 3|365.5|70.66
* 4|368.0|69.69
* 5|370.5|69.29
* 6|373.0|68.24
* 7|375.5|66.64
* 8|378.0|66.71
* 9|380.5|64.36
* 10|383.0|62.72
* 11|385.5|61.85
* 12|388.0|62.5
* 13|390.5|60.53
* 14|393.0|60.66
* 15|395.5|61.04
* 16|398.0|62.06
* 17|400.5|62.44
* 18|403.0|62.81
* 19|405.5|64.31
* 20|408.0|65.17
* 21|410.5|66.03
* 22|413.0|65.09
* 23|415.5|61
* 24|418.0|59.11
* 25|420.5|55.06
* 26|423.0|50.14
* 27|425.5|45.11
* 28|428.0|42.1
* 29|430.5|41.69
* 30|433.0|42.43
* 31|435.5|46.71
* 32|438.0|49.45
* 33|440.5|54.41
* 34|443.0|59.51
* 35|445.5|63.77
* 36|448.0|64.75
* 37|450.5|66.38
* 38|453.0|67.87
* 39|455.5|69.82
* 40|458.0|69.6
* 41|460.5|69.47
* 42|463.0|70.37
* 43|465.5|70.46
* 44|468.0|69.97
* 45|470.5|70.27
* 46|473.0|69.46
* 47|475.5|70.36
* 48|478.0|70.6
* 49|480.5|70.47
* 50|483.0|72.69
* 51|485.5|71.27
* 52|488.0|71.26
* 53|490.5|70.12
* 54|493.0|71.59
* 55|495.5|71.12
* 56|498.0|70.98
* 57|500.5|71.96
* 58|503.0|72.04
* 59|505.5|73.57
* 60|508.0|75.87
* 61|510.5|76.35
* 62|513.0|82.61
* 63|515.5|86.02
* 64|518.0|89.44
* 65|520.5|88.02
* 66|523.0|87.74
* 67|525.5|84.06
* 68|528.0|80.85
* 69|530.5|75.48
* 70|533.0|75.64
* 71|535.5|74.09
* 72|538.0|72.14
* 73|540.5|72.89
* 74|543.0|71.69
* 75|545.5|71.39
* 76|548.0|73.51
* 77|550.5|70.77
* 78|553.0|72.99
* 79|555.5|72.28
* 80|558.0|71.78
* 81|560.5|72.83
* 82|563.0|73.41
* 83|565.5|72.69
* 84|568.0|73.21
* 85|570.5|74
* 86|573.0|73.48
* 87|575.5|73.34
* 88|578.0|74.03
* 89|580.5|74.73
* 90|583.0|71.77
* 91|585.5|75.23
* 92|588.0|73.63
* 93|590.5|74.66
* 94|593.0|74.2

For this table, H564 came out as 73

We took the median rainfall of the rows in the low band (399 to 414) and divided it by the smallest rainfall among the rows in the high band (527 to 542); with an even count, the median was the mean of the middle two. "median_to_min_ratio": 0.90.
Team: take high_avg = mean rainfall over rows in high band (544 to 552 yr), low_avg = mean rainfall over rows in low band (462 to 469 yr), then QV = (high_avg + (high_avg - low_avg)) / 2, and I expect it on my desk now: 37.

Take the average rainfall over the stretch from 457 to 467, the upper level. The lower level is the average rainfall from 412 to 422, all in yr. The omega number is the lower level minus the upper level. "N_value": -10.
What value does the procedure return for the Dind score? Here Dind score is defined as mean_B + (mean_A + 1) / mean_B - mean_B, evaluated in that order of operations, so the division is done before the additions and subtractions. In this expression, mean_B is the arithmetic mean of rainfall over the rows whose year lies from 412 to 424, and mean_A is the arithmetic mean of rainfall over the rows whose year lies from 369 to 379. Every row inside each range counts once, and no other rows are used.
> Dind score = 1.18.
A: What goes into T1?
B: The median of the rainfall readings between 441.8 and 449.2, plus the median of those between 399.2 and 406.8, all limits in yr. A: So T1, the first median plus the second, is 127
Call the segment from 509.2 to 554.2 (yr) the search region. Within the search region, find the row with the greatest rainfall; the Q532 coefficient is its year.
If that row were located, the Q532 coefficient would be 518.0 yr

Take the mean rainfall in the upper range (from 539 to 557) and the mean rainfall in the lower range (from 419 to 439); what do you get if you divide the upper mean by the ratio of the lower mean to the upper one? 112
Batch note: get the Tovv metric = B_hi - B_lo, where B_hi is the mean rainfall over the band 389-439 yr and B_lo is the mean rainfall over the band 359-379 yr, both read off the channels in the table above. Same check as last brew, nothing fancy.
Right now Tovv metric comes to -13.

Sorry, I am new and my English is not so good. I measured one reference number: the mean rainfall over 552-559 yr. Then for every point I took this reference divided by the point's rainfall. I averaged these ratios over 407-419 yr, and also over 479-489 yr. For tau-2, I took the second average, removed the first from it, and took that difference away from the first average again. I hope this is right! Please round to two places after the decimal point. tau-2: 1.28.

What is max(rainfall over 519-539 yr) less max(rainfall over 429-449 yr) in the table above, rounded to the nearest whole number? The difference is 23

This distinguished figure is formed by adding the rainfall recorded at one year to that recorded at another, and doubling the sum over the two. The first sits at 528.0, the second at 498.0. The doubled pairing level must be 304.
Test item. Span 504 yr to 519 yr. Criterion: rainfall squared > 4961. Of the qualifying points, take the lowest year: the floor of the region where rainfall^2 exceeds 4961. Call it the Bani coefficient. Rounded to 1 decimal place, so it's 505.5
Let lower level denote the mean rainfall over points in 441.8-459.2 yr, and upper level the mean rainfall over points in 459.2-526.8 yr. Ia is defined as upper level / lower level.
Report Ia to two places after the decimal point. 1.13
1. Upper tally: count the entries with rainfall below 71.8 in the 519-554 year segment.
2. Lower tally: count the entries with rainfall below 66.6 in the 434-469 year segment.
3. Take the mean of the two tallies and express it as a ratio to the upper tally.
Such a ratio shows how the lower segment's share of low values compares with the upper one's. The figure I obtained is 1.7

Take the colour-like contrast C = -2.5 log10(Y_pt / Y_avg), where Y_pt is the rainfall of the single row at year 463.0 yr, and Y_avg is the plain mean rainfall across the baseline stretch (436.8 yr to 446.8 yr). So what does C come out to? -0.23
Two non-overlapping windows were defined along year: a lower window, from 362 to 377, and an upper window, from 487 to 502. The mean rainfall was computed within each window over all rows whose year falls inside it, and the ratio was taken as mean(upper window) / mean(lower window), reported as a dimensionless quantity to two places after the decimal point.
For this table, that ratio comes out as 1.03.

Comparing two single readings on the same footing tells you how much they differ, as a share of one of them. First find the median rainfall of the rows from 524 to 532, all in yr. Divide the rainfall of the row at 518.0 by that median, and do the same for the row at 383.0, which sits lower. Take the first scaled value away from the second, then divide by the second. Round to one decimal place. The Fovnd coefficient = -0.4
